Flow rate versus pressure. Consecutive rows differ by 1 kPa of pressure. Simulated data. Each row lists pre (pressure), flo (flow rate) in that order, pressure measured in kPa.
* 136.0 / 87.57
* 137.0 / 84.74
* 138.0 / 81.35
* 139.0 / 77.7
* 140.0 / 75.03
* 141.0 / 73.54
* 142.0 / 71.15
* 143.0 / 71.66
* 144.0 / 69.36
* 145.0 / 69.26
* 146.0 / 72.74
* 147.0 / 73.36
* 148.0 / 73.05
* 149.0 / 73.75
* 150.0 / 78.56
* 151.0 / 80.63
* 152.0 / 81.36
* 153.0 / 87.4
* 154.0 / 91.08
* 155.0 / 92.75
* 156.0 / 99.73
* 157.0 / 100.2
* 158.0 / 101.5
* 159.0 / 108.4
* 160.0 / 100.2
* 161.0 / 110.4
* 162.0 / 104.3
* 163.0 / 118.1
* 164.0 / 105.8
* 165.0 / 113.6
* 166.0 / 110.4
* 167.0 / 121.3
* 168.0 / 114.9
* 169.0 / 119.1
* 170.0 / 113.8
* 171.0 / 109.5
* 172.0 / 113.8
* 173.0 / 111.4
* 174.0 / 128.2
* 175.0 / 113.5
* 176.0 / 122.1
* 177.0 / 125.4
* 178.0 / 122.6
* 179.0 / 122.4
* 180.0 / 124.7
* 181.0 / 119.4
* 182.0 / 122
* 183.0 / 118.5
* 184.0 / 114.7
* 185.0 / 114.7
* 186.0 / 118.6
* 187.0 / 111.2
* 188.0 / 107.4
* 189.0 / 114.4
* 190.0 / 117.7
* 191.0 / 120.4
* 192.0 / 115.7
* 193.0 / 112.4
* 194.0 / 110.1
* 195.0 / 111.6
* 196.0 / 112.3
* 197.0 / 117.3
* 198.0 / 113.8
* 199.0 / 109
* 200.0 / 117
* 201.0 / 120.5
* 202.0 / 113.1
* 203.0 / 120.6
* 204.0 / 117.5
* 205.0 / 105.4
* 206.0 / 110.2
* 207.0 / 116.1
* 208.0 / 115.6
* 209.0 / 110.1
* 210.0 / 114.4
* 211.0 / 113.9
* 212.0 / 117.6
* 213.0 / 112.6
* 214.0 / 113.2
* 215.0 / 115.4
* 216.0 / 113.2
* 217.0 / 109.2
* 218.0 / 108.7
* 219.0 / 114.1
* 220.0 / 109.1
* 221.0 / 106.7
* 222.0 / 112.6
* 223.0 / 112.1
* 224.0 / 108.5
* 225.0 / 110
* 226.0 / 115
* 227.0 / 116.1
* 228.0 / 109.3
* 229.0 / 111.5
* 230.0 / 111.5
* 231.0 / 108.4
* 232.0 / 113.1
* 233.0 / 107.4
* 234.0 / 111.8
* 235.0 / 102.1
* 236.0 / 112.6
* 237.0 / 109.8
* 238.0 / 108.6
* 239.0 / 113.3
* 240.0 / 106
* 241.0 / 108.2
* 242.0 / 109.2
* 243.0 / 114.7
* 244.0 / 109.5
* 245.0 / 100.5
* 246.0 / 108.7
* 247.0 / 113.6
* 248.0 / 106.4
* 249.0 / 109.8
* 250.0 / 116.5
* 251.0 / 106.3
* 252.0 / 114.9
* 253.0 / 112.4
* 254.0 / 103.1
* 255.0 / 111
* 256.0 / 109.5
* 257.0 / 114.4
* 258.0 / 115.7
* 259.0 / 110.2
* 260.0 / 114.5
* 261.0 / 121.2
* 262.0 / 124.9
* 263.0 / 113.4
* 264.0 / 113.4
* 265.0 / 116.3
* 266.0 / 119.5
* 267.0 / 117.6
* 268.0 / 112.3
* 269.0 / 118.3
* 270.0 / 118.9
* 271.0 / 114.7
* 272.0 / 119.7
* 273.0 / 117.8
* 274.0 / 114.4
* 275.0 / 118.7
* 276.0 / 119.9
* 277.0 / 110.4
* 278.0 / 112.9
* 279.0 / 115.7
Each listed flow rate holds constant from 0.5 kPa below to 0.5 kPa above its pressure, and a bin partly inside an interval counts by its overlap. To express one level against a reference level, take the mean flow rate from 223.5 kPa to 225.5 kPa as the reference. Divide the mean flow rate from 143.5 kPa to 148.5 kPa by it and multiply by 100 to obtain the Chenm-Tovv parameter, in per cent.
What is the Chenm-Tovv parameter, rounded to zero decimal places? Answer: 65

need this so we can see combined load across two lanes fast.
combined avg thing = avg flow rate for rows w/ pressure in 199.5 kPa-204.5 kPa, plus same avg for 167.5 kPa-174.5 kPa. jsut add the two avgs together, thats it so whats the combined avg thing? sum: 234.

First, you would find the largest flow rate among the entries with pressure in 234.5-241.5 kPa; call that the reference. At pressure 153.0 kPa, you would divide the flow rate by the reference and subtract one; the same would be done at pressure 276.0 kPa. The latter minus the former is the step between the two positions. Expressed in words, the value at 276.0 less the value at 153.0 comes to 0.29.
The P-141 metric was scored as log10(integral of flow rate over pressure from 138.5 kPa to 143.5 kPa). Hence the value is 2.57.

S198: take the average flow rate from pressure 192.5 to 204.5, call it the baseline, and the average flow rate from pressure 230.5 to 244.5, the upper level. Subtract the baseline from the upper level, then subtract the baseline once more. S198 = -120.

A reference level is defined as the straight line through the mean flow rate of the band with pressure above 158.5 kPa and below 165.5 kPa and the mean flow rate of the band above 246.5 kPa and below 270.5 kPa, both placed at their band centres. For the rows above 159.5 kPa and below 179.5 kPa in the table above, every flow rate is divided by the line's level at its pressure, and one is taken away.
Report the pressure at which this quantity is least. 160.0 kPa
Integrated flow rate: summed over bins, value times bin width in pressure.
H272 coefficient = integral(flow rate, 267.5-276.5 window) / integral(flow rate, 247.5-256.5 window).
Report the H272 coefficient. 1.07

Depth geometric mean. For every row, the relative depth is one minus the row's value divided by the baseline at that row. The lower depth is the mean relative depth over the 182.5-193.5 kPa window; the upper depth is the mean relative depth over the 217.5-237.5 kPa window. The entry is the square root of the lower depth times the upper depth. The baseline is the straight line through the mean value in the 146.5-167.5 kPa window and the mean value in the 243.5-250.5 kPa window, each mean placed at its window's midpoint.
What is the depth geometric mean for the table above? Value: 0.073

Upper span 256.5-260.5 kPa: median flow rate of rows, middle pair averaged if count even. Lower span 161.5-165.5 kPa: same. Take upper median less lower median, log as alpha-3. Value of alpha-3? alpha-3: 5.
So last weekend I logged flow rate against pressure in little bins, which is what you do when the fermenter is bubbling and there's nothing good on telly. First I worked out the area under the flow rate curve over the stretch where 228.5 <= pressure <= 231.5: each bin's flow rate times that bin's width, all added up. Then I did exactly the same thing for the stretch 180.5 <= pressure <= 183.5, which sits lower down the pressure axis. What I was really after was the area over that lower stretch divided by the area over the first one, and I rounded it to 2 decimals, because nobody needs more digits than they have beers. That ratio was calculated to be 1.09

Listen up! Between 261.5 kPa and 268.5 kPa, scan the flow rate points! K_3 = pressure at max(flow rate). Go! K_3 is 262.0 kPa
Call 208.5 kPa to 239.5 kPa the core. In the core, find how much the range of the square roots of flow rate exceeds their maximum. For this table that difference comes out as -10.1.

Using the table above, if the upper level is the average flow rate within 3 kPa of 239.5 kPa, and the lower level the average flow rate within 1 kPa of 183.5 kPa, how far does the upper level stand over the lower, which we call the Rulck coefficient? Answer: -7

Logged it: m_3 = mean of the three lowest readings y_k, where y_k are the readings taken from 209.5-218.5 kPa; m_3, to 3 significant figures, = 110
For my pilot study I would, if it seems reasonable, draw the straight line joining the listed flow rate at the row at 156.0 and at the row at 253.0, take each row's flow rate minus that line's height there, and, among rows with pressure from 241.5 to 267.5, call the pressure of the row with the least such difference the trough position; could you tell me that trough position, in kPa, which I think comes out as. 245.0 kPa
